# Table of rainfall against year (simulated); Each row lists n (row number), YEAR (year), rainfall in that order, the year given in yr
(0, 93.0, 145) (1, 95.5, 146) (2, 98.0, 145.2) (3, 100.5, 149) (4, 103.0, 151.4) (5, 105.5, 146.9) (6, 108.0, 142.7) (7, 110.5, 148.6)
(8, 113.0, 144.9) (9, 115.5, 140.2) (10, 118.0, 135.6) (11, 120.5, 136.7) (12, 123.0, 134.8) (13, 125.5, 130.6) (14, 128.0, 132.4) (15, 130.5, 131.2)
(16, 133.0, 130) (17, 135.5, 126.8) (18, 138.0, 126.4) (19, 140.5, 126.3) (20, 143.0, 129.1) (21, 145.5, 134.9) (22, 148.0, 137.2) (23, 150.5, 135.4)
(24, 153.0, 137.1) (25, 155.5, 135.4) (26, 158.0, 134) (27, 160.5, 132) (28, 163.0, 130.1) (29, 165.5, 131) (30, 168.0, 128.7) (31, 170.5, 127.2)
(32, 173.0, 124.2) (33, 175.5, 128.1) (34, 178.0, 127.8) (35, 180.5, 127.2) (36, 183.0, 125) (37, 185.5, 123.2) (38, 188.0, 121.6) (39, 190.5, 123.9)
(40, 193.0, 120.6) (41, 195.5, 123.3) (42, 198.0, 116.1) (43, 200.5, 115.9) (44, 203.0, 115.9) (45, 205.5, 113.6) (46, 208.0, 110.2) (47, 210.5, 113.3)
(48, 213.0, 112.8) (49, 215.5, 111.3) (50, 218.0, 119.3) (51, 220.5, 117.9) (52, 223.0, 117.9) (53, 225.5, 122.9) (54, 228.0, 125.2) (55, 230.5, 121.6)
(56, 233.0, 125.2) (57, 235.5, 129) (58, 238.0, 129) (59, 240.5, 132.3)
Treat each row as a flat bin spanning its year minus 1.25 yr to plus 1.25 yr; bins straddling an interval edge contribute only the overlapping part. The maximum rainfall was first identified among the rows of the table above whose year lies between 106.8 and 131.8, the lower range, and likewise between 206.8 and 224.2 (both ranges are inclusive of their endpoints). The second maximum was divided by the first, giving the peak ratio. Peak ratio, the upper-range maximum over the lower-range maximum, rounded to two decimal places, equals 0.80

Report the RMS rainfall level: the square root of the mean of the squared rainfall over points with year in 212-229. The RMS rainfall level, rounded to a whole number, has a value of 118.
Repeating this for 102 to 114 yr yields 147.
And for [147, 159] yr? 136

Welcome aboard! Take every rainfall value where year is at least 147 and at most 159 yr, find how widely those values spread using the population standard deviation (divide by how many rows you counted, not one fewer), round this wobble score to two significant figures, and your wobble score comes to 1.2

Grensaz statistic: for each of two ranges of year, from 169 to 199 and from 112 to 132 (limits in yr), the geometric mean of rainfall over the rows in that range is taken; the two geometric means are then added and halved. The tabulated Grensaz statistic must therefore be 129.8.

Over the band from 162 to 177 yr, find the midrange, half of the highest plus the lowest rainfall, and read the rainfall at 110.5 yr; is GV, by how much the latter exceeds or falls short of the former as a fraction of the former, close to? 0.16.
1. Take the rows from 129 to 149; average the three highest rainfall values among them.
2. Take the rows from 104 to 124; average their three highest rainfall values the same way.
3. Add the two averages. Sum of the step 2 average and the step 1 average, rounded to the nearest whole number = 281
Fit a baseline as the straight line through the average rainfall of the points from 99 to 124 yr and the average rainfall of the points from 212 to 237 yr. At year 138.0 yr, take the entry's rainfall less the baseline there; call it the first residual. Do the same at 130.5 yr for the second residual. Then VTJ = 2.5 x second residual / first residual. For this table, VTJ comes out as 1.78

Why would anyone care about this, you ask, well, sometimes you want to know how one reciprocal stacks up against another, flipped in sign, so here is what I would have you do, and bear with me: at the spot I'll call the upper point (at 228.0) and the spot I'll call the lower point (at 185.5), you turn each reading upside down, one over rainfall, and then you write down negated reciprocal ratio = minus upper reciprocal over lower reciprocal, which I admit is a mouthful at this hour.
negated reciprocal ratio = -0.98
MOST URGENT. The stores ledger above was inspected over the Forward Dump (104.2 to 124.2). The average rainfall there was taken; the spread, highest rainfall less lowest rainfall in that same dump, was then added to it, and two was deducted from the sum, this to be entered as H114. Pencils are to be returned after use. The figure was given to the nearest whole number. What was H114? 153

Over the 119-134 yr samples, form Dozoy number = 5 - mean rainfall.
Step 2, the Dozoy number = -128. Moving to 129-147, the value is -124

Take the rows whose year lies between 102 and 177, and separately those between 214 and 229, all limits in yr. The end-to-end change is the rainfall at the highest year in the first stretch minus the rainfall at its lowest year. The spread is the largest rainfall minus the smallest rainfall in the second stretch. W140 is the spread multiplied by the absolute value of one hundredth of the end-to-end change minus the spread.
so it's 196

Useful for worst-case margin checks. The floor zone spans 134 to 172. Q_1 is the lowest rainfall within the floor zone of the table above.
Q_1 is 126.3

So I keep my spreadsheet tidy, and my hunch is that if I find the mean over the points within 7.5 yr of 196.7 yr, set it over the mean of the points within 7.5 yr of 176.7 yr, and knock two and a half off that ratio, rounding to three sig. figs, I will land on -1.56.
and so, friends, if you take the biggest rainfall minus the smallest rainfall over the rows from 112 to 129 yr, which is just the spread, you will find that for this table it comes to 14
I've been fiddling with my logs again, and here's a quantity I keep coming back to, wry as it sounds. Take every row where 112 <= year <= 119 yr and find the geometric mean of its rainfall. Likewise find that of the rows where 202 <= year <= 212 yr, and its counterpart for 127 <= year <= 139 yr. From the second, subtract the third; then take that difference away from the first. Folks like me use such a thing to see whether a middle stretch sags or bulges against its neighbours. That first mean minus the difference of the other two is 156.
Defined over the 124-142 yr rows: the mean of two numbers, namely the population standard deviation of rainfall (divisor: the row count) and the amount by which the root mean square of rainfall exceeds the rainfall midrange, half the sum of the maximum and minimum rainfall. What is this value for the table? 1.06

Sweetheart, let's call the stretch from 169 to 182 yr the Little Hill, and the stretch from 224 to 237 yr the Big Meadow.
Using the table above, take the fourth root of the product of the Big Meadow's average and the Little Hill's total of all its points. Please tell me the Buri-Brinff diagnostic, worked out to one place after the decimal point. 16.8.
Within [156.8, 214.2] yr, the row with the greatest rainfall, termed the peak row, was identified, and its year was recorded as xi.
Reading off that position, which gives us 158.0 yr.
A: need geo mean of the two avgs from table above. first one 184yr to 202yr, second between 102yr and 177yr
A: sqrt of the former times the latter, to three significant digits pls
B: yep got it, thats 127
